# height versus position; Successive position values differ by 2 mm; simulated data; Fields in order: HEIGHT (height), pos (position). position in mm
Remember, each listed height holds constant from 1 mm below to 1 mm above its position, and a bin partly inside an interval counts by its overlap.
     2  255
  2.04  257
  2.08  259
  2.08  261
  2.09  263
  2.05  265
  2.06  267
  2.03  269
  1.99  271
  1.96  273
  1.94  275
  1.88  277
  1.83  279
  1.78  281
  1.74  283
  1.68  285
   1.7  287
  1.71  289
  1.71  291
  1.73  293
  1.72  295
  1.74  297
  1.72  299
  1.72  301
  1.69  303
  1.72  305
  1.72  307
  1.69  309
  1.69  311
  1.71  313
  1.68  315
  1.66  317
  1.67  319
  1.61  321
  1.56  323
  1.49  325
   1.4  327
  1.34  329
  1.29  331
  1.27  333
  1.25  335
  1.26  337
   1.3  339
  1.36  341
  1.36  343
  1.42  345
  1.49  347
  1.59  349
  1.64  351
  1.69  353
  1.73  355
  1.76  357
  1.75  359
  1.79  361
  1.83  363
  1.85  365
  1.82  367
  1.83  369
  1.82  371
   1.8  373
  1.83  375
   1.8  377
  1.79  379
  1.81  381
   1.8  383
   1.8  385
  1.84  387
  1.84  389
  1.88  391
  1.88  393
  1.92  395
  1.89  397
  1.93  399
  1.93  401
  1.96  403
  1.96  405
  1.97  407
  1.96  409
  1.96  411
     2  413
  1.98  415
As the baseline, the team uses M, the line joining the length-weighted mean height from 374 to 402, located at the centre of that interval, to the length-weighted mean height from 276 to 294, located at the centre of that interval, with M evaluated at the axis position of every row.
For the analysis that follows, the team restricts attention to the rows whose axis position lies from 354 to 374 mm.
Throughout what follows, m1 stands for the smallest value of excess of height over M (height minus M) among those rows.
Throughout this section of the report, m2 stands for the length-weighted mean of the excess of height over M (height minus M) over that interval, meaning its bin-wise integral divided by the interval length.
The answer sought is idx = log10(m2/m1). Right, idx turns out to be -0.46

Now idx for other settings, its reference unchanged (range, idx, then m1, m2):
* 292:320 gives -0.26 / -0.12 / -0.07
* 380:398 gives -1.26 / -0.05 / 0.00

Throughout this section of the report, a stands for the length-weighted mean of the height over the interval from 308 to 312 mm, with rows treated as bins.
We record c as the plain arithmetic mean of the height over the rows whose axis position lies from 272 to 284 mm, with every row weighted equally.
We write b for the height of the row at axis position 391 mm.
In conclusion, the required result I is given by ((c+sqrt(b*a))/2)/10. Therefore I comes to 0.182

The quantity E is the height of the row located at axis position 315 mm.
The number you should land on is 1.68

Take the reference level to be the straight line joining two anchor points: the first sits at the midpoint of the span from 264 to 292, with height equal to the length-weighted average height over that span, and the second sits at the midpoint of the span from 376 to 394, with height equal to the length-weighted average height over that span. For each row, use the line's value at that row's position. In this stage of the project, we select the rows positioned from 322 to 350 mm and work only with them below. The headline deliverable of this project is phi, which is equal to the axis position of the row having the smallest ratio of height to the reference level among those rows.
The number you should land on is 335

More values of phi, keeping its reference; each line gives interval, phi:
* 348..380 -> 349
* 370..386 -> 379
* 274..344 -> 335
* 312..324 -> 323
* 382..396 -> 383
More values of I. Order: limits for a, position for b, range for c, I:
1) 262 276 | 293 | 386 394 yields 0.186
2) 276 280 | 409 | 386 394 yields 0.188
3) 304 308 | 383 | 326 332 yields 0.155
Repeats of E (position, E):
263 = 2.09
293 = 1.73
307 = 1.72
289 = 1.71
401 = 1.93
